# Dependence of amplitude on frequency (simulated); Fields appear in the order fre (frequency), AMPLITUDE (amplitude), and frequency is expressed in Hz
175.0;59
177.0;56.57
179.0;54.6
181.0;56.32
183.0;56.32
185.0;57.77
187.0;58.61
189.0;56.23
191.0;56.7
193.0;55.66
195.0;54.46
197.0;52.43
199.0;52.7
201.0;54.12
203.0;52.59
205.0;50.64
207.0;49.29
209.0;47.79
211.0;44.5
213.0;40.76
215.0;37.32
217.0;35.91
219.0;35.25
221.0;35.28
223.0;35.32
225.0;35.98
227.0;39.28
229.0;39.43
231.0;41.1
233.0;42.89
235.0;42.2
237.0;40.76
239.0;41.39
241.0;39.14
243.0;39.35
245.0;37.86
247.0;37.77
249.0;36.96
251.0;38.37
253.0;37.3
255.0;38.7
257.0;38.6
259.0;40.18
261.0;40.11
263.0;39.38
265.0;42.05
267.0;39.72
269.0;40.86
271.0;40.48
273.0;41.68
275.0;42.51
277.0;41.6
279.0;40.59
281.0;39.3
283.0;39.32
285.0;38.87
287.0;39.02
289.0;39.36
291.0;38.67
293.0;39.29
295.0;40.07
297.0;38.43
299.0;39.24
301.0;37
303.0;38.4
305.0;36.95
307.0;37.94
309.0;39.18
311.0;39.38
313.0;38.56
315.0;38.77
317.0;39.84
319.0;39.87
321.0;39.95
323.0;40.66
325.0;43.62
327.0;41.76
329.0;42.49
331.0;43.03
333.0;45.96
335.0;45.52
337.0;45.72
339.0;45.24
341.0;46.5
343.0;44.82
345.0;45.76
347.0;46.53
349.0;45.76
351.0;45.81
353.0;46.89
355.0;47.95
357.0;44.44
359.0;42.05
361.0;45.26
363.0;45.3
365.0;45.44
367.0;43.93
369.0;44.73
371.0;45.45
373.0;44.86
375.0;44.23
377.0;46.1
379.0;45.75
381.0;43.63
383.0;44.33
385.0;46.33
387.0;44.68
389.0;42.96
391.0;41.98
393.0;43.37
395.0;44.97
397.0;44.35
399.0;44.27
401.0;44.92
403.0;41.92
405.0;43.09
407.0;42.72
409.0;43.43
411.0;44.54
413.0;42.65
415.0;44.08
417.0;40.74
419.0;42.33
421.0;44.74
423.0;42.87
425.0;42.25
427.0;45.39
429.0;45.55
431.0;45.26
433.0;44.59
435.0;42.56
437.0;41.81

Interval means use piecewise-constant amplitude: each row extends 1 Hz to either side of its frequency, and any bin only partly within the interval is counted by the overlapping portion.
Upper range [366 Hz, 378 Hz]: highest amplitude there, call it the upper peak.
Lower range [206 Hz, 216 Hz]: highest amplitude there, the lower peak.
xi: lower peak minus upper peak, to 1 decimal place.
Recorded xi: 3.2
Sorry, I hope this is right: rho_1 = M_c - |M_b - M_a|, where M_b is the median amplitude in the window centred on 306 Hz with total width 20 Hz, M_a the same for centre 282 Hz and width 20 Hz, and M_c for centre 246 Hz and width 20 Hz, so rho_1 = 38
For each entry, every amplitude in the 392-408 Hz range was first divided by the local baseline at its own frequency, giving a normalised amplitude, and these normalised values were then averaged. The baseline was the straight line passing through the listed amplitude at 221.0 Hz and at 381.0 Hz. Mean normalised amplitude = 0.979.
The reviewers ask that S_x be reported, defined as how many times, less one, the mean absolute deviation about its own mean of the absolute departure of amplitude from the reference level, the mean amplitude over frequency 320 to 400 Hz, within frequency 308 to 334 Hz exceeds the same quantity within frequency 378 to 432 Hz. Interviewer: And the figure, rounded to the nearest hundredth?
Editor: 1.03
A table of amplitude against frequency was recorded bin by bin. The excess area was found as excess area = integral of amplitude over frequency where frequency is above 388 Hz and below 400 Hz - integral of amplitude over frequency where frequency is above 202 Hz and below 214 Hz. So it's -47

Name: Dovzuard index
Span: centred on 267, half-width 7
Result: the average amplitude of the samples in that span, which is 41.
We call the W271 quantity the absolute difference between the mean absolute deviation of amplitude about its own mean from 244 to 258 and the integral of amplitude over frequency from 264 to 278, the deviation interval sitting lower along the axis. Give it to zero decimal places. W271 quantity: 577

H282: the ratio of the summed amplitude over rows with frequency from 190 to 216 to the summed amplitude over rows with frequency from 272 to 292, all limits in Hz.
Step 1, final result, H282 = 1.6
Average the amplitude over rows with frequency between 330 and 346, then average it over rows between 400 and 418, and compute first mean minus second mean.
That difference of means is 2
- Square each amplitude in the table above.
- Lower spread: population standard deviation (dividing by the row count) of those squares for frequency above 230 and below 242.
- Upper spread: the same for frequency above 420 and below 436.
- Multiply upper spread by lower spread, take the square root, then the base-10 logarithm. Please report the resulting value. 2.02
